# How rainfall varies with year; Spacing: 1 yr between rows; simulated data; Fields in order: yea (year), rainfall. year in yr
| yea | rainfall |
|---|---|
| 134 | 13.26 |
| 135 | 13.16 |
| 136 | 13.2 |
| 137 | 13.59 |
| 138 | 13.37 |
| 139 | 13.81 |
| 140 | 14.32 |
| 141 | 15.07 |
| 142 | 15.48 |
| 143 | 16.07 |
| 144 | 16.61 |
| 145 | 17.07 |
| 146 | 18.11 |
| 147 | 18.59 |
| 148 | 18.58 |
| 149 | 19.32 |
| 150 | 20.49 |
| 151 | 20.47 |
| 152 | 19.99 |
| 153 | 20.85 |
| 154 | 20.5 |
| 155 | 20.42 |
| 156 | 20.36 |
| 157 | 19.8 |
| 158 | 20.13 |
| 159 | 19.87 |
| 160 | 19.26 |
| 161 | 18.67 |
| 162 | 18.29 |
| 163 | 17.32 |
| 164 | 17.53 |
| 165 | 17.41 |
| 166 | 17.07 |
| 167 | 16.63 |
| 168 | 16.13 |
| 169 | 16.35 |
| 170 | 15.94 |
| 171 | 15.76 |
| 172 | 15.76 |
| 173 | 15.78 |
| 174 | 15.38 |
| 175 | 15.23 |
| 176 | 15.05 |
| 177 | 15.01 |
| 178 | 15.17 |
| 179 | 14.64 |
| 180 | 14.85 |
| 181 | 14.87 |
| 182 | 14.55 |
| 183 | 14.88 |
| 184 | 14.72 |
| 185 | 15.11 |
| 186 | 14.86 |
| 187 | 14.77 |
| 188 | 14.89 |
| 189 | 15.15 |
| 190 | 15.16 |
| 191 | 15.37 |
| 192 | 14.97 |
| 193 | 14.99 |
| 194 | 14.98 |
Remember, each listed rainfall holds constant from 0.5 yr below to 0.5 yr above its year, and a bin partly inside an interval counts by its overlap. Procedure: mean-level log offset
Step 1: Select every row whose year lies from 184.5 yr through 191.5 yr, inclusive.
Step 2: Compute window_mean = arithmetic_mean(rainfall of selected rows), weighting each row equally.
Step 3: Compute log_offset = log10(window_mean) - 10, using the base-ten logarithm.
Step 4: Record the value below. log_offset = -8.82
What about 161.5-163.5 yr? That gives -8.75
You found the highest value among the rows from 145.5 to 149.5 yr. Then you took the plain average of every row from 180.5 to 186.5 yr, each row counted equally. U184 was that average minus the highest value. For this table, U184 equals -4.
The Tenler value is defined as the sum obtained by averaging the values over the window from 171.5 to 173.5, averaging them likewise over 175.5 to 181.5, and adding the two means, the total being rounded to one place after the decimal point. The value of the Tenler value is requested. 30.7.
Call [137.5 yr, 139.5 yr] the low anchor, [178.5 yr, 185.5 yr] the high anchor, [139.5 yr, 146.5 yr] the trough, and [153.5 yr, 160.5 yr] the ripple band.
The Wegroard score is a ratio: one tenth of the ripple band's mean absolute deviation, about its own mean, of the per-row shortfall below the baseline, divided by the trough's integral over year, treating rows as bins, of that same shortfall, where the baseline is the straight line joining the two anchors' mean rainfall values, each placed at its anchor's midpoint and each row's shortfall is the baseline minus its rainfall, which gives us -0.0023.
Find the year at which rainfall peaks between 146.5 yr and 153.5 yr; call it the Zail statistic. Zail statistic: 153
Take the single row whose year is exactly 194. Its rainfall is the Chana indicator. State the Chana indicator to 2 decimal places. 14.98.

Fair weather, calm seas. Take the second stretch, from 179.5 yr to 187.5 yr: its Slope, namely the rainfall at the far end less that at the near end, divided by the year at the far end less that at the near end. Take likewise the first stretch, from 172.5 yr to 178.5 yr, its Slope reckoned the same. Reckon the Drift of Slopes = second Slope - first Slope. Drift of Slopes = 0.1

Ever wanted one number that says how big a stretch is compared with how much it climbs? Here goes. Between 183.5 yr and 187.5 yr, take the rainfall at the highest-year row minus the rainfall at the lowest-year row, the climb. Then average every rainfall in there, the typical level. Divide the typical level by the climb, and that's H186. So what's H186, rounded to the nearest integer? 297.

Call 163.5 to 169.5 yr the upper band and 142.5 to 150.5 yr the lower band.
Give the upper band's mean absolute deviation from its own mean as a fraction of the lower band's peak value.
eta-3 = 0.0236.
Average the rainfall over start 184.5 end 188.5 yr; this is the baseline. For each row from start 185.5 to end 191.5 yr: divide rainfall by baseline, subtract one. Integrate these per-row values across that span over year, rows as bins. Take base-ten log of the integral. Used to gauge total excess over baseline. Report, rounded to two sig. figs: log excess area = -1.3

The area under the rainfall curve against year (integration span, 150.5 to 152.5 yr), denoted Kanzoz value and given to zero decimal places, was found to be 40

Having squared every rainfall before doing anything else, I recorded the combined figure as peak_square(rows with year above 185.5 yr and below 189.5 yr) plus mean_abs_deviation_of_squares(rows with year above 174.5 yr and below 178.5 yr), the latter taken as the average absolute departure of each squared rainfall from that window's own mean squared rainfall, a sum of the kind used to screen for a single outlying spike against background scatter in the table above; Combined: 232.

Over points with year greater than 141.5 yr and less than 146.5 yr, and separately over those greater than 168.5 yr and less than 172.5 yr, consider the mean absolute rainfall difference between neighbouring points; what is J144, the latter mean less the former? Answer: -0.5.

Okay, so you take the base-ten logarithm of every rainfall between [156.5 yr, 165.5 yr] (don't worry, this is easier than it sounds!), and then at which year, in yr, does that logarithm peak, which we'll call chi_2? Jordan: 158 yr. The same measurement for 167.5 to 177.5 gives 169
